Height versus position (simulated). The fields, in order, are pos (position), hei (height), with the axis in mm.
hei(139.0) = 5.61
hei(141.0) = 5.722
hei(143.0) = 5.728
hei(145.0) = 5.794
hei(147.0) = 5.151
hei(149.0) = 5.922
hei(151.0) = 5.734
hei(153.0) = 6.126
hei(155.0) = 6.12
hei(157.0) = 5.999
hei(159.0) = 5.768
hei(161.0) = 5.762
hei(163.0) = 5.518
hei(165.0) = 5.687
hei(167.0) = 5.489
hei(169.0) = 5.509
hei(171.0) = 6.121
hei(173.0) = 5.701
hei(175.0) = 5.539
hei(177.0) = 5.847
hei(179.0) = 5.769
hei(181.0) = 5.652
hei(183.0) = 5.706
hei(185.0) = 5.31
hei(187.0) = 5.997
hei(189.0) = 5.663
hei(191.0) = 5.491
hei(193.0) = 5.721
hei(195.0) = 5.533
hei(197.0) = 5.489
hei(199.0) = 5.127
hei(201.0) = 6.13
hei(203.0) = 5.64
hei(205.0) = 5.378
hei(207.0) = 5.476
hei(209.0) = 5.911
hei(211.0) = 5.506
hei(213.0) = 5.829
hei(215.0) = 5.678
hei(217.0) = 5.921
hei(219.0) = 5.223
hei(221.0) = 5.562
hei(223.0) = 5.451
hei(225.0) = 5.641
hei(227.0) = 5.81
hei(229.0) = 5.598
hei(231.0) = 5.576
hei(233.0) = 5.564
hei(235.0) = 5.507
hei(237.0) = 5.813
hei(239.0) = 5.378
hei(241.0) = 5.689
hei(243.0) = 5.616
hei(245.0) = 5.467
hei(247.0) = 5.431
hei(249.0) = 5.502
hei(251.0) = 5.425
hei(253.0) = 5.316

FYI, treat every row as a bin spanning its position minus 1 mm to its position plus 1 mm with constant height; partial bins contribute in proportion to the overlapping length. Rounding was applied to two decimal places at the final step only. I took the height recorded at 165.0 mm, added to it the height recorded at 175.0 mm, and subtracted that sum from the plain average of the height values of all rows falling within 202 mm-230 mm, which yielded -5.61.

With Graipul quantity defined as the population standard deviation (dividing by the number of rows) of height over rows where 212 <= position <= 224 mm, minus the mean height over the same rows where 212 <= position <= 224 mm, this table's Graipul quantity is -5.38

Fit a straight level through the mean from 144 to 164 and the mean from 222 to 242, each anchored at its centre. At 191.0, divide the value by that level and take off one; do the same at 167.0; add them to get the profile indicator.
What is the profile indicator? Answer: -0.08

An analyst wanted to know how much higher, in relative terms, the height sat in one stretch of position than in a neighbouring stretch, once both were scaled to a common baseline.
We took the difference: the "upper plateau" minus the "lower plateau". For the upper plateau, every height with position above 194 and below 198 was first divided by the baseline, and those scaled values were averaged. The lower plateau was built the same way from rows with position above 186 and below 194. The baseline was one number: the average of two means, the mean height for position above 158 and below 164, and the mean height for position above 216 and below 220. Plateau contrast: -0.037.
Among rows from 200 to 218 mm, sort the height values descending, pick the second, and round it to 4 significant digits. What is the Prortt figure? 5.921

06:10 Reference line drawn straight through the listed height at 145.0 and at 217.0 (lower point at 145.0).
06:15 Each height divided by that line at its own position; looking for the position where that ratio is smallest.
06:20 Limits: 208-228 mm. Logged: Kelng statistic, 219.0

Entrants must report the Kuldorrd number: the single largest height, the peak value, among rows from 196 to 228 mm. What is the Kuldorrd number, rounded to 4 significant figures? 6.130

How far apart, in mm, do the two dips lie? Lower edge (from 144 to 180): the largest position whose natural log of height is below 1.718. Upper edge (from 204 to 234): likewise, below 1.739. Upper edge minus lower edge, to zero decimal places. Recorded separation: 58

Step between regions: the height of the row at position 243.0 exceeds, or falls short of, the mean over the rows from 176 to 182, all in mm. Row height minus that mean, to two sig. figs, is -0.14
